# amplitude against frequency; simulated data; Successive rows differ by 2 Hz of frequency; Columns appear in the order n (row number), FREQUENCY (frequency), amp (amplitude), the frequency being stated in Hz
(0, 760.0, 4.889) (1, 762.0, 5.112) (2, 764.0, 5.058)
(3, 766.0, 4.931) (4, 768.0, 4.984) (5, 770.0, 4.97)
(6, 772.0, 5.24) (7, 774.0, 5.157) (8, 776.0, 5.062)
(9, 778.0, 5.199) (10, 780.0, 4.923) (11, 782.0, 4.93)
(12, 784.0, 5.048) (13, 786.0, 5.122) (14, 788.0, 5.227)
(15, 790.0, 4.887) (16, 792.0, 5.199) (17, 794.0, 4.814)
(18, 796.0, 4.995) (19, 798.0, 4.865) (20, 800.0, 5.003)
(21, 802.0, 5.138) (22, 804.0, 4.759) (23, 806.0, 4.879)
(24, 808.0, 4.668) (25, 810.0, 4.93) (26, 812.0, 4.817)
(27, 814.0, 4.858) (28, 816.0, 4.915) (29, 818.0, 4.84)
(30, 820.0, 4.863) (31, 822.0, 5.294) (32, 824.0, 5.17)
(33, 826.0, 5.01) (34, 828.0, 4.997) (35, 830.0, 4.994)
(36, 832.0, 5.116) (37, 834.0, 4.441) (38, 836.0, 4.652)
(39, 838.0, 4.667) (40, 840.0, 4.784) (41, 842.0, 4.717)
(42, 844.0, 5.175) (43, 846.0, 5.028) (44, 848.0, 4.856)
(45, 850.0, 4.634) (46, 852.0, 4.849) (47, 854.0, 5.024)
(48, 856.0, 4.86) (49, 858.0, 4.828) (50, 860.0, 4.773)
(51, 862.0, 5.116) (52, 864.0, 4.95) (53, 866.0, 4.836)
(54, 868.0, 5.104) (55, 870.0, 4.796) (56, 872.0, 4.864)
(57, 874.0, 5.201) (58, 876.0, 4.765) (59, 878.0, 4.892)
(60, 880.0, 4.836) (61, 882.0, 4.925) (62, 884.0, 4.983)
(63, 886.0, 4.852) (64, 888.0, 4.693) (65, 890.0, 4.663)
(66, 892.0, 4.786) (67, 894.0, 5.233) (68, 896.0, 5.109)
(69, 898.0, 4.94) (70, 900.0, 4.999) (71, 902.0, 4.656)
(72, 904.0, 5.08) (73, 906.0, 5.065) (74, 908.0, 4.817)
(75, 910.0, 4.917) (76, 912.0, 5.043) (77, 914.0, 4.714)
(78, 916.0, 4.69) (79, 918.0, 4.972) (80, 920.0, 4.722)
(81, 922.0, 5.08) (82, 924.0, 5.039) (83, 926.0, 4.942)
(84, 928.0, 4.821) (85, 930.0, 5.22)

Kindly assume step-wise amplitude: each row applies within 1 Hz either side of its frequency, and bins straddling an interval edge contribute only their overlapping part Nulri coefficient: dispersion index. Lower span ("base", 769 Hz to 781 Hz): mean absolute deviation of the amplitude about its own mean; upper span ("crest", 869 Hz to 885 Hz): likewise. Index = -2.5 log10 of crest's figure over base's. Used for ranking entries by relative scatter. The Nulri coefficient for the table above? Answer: 0.11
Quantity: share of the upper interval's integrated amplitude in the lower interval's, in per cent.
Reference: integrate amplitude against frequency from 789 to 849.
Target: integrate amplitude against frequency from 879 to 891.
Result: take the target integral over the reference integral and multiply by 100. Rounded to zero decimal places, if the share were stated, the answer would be 20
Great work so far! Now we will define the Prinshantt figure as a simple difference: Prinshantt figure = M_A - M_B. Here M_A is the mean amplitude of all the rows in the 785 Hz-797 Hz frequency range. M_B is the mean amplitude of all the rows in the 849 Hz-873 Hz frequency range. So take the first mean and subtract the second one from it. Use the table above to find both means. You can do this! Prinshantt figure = 0.15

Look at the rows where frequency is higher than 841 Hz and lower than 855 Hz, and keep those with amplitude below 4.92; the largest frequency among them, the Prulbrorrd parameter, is 852.0 Hz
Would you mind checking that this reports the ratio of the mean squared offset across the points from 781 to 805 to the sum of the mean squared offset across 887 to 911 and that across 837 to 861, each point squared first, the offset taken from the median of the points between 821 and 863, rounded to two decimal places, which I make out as 0.68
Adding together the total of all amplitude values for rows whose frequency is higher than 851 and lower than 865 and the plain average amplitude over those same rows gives 39.3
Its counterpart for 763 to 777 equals 40.5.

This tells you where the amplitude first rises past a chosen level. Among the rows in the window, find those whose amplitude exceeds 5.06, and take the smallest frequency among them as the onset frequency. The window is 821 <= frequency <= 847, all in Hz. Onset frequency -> 822.0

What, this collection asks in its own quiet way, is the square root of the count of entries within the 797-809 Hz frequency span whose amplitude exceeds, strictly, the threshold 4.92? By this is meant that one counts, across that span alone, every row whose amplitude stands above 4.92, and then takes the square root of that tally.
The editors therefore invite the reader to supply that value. 1.4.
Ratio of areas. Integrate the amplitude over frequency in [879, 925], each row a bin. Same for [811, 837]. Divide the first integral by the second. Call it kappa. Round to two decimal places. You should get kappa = 1.76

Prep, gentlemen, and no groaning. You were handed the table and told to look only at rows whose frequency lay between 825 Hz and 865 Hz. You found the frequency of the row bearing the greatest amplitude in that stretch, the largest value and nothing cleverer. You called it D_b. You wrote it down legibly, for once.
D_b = 844.0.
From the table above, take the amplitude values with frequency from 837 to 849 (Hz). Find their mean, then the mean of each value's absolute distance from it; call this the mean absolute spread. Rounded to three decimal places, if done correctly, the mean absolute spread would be 0.154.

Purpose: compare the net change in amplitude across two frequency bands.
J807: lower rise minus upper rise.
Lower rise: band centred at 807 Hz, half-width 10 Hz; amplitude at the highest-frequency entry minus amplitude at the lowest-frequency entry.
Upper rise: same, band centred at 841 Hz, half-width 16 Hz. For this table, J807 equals 0.2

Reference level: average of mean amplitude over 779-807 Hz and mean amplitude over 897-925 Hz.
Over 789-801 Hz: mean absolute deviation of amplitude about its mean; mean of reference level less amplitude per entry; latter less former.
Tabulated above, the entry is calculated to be -0.118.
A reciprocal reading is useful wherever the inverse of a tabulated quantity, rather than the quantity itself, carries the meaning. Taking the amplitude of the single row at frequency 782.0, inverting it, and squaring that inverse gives 0.0411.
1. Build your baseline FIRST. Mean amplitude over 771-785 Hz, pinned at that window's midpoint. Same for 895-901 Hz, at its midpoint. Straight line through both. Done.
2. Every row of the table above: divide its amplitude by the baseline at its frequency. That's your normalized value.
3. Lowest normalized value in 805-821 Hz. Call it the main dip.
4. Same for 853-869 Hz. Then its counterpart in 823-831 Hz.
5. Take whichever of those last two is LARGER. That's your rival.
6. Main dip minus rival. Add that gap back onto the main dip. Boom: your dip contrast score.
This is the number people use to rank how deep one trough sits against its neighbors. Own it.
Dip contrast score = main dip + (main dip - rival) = 0.86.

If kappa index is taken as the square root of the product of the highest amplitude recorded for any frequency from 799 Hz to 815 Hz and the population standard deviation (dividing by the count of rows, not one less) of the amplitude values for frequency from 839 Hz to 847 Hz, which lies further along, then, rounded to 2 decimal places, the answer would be 0.97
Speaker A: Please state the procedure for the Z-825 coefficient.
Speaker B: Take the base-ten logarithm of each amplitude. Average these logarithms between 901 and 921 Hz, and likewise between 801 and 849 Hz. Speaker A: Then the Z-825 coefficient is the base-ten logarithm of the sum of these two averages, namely 0.139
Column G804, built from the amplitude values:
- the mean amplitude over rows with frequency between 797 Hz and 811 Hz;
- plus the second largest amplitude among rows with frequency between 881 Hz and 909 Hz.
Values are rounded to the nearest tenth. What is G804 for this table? 10.0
